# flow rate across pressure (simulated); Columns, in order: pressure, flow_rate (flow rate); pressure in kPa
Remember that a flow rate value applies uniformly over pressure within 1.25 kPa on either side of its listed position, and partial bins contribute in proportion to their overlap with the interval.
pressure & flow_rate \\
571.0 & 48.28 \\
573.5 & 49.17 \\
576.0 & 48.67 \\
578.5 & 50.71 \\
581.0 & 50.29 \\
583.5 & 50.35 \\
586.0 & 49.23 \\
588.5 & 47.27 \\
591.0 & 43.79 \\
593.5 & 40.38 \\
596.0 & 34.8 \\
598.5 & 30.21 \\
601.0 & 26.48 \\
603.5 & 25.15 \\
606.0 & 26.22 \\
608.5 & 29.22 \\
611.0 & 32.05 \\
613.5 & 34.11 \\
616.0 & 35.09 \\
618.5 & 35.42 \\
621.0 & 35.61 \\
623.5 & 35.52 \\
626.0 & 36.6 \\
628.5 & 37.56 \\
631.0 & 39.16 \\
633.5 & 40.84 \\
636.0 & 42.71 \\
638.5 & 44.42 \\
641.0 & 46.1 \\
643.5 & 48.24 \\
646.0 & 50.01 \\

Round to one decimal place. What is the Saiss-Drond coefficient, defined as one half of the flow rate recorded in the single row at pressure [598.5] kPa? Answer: 15.1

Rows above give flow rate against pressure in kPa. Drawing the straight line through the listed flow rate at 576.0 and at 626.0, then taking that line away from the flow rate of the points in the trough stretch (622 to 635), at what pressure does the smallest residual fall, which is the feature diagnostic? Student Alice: 623.5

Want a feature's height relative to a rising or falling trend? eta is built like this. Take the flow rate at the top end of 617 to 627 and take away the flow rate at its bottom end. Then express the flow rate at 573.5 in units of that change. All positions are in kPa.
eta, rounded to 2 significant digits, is 42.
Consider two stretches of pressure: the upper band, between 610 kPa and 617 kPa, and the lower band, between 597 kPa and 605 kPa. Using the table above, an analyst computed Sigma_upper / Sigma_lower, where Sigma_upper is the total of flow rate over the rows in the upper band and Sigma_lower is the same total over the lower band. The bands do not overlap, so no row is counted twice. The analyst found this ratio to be 1.2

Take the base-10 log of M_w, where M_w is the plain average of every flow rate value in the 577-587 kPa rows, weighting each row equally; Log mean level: 1.70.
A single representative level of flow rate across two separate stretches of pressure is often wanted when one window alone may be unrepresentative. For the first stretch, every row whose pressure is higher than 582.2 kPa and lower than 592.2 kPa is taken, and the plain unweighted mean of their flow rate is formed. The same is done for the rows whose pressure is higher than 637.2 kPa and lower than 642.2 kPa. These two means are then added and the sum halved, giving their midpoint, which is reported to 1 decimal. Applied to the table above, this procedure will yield 46.5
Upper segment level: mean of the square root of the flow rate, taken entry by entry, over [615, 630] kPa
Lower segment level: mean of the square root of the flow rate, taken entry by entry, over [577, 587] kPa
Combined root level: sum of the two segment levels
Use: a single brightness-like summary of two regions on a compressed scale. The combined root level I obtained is 13.1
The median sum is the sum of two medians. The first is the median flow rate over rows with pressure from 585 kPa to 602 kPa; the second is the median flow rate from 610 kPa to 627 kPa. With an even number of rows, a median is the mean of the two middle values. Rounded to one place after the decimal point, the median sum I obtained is 75.8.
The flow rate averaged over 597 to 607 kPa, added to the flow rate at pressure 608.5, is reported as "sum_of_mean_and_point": 56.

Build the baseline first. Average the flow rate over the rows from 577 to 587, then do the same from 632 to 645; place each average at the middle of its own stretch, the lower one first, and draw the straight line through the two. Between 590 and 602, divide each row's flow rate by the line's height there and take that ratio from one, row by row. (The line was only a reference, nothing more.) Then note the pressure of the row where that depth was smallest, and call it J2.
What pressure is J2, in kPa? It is 591.0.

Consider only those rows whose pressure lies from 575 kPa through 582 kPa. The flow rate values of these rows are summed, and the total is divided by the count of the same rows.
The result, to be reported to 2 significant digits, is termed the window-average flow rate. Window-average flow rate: 50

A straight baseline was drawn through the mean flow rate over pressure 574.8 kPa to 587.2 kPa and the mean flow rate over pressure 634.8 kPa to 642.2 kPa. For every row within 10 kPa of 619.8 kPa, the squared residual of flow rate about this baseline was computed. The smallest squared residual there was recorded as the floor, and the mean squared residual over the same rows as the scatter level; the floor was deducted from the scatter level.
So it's 63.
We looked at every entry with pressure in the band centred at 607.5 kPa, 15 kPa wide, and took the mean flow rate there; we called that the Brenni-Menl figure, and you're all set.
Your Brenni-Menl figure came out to 29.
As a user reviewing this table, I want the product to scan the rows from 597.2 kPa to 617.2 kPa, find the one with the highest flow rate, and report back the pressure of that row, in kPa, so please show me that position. 616.0 kPa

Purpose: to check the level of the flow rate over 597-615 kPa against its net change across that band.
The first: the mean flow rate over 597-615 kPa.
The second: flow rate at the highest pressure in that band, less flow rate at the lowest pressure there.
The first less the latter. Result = 25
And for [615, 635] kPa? 31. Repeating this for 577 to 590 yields 53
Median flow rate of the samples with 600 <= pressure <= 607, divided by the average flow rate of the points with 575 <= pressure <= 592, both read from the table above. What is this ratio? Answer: 0.54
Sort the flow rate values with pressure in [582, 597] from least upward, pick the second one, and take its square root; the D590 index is 6.4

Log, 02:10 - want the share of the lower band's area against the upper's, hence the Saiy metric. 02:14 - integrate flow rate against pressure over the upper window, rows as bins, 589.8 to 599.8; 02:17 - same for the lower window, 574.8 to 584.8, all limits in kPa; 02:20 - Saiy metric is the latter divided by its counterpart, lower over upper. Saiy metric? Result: 1.34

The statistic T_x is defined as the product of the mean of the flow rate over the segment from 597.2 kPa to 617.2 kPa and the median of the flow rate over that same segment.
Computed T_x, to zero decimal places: 886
